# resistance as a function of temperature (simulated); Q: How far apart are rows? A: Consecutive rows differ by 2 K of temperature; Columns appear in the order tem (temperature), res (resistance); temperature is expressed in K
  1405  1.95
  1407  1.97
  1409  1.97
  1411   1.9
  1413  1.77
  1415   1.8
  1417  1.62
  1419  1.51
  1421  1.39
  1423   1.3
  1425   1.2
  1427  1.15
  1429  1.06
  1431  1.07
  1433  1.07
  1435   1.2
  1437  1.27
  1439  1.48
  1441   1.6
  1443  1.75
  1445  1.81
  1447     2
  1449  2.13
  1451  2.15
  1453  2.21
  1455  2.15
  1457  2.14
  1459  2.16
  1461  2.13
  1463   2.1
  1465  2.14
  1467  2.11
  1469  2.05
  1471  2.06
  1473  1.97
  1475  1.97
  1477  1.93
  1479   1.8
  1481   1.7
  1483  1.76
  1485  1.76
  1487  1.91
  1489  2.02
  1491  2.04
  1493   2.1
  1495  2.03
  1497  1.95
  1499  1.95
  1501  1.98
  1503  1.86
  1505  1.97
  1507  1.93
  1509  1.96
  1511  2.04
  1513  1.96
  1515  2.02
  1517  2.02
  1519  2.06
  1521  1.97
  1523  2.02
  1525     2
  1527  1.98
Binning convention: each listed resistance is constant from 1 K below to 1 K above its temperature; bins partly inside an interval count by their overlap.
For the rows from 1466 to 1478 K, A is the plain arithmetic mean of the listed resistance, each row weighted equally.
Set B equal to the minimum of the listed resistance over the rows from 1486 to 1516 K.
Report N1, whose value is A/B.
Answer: 1.08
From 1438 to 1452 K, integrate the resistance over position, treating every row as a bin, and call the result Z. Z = 26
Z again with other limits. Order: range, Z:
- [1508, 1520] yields 24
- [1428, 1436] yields 9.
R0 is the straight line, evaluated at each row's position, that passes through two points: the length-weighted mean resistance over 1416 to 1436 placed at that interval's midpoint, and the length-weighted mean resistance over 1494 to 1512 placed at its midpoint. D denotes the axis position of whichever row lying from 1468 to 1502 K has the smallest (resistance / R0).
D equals 1481 K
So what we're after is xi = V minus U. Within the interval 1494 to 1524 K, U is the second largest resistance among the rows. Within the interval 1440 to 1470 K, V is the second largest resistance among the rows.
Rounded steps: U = 2.04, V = 2.16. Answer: 0.12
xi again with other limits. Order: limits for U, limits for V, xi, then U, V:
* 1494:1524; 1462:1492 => 0.07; 2.04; 2.11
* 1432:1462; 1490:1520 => -0.10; 2.16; 2.06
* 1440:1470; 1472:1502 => -0.12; 2.16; 2.04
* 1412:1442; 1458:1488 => 0.37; 1.77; 2.14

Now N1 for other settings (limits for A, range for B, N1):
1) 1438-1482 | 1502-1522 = 1.06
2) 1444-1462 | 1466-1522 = 1.23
